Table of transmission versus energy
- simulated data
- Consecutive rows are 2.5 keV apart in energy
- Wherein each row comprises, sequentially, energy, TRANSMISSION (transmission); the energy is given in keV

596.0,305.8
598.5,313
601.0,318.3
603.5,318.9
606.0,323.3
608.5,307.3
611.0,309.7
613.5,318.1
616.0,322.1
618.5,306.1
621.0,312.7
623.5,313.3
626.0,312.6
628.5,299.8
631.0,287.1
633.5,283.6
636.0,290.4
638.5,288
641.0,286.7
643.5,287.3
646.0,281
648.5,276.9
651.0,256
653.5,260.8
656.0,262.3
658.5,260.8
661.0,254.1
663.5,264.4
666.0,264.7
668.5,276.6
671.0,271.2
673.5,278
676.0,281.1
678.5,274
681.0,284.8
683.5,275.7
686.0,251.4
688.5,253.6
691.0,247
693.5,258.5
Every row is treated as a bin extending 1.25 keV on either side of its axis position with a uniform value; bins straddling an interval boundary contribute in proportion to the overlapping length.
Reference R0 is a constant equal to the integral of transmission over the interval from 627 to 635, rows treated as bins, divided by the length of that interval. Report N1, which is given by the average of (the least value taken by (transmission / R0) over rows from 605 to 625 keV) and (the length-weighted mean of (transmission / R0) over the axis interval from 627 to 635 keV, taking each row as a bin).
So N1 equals 1.03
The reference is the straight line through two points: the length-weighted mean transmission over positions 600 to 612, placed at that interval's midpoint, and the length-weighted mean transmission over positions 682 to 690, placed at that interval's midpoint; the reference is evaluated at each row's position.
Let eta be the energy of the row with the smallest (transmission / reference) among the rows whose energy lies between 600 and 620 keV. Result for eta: 608.5 keV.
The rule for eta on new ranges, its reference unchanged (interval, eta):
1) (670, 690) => 686.0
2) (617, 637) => 633.5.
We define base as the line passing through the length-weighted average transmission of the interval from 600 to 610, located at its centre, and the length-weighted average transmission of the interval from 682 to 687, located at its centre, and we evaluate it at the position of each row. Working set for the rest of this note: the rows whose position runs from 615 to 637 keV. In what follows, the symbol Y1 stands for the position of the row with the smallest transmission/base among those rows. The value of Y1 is 633.5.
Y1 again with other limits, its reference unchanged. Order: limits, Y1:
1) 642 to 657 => 651.0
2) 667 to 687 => 686.0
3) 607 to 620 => 608.5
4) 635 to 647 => 646.0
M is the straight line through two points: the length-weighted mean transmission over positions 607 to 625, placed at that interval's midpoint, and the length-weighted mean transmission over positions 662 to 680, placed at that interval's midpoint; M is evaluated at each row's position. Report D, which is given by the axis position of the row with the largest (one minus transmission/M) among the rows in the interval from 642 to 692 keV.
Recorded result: 651.0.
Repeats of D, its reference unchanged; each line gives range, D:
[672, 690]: 686.0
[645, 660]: 651.0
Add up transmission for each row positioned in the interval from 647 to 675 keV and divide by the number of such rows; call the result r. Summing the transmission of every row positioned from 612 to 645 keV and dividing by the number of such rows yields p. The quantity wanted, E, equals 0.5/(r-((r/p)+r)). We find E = -0.565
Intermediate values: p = 301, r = 266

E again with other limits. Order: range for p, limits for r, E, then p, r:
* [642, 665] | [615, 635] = -0.438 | 267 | 305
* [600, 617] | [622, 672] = -0.568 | 317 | 279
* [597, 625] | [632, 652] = -0.560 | 315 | 281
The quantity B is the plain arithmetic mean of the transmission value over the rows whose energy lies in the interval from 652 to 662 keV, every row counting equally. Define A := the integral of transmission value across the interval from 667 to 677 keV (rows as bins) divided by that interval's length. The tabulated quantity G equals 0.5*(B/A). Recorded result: 0.47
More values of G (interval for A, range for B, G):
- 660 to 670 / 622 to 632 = 0.57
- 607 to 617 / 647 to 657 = 0.42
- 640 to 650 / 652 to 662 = 0.46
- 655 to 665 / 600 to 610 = 0.61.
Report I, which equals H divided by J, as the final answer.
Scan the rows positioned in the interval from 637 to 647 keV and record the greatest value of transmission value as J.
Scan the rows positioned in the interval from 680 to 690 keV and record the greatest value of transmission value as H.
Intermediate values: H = 284.8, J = 288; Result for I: 0.99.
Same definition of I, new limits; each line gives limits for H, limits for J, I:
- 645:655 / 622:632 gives 0.90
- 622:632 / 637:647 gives 1.09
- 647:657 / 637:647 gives 0.96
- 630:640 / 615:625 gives 0.90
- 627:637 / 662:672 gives 1.08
